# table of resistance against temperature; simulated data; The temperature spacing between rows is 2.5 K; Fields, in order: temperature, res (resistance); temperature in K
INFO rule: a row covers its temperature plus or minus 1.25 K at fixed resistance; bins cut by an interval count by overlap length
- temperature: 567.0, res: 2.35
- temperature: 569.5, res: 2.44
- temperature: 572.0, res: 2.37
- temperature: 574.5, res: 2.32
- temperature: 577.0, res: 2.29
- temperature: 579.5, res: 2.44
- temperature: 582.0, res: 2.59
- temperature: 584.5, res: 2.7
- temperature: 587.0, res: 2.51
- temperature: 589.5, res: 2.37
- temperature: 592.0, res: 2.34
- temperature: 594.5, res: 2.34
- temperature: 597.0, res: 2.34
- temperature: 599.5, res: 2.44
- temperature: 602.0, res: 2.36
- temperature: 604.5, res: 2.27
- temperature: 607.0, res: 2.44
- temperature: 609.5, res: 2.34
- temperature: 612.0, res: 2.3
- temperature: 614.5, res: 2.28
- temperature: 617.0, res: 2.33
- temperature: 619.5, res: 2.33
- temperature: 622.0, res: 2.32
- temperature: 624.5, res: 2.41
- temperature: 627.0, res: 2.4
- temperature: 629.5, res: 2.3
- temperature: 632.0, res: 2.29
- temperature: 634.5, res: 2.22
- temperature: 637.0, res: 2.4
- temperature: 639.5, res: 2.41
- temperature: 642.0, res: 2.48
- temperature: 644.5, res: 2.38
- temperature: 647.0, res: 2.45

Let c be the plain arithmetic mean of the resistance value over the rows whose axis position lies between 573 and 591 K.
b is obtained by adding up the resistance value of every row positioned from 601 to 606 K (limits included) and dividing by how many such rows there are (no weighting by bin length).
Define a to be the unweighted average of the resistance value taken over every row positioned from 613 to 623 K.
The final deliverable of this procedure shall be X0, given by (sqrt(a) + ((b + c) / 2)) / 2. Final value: 1.95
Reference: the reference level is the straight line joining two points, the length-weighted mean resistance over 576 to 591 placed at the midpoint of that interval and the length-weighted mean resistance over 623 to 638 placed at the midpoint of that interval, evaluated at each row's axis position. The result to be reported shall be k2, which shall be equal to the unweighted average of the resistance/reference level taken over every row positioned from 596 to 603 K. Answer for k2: 0.98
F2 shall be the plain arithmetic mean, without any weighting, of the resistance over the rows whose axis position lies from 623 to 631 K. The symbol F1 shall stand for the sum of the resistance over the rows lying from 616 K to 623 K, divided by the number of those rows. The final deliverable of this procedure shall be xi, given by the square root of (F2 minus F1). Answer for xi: 0.21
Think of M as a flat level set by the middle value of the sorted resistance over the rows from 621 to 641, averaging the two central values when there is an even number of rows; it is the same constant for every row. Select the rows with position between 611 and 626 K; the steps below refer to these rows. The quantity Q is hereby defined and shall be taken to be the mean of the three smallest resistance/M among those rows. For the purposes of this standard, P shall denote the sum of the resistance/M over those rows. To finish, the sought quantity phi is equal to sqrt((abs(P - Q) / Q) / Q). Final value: 2.282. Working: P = 5.92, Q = 0.975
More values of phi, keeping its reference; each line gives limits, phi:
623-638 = 2.320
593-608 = 2.285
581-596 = 2.311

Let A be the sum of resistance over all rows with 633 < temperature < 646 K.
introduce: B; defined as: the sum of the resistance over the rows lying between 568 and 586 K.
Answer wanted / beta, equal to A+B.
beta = 29.0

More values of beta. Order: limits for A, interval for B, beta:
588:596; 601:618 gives 23.4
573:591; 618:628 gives 26.7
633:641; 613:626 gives 18.7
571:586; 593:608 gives 28.9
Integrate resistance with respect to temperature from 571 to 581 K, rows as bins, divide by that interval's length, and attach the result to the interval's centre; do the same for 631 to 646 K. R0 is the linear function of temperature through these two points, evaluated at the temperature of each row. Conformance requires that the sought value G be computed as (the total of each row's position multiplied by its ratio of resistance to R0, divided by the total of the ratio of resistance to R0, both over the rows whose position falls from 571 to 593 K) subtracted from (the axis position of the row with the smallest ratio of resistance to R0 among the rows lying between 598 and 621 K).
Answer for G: 22.4 K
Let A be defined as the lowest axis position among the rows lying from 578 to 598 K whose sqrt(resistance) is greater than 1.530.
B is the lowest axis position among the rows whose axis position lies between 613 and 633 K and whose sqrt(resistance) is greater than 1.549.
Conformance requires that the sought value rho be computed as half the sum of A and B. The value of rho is 602.0 K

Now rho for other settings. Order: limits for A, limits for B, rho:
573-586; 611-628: 602.0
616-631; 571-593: 602.0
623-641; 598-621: 612.0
